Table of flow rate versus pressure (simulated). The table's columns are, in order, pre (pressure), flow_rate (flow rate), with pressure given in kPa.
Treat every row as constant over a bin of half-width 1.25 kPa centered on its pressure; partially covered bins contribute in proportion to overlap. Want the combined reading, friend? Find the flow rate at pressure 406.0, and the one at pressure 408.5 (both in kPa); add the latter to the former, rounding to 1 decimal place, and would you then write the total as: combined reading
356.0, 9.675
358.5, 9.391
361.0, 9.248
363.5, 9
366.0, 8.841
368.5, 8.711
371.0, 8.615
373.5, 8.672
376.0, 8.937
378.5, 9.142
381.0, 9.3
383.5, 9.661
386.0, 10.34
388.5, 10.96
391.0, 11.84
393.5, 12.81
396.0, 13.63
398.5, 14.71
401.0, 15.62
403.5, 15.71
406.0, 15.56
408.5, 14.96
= 30.5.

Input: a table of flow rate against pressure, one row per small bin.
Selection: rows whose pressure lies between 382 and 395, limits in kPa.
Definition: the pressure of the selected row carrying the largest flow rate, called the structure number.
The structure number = 393.5 kPa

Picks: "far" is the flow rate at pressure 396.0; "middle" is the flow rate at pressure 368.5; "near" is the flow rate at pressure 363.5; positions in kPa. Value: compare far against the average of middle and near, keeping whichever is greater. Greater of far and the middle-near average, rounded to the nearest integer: 14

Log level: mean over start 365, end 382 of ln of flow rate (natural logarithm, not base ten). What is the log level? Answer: 2.2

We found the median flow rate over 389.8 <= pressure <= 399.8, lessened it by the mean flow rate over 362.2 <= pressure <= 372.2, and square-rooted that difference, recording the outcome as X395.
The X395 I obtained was 2.10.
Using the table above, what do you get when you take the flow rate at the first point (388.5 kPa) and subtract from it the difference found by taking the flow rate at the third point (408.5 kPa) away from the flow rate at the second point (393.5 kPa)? 13.1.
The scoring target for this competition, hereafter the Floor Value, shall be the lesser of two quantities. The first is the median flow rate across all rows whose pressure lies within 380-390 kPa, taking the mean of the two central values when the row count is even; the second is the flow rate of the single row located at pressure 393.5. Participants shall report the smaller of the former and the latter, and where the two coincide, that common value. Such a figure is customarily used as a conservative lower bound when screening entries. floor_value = 10.0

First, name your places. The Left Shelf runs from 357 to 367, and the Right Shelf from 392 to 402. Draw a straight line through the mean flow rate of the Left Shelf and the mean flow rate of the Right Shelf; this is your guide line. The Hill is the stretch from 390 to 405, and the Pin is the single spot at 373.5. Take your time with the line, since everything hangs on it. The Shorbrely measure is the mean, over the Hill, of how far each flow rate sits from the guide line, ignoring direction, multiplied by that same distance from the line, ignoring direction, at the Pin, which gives 1.6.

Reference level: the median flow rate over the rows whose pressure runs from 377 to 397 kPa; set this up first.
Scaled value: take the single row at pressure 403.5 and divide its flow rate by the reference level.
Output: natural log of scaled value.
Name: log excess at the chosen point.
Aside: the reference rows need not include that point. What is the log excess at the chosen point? 0.39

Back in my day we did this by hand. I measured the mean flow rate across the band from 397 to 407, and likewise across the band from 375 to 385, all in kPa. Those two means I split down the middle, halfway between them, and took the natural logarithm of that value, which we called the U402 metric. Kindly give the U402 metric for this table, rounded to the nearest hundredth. 2.51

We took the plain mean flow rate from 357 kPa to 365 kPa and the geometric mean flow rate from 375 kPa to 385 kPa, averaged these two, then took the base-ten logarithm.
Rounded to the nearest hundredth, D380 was 0.97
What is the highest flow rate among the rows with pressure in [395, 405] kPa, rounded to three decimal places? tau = 15.710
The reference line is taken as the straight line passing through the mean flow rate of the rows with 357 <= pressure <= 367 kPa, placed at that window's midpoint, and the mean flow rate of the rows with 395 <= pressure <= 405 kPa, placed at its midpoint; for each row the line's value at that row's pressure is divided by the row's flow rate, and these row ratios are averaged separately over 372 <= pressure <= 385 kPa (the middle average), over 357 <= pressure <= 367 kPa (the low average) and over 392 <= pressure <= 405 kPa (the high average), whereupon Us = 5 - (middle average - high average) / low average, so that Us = 4.75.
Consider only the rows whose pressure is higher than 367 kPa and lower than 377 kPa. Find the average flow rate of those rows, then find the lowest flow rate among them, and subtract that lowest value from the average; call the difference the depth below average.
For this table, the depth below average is 0.12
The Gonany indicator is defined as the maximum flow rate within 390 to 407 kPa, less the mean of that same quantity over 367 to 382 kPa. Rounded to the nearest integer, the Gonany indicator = 7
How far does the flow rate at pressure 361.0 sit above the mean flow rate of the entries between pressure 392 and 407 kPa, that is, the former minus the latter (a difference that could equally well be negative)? -5.4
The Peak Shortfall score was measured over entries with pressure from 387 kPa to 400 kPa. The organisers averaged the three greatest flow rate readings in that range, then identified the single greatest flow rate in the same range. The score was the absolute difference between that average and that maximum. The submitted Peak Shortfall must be 1.0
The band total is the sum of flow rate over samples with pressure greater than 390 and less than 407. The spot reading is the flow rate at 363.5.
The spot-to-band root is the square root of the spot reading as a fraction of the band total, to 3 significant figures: 0.300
